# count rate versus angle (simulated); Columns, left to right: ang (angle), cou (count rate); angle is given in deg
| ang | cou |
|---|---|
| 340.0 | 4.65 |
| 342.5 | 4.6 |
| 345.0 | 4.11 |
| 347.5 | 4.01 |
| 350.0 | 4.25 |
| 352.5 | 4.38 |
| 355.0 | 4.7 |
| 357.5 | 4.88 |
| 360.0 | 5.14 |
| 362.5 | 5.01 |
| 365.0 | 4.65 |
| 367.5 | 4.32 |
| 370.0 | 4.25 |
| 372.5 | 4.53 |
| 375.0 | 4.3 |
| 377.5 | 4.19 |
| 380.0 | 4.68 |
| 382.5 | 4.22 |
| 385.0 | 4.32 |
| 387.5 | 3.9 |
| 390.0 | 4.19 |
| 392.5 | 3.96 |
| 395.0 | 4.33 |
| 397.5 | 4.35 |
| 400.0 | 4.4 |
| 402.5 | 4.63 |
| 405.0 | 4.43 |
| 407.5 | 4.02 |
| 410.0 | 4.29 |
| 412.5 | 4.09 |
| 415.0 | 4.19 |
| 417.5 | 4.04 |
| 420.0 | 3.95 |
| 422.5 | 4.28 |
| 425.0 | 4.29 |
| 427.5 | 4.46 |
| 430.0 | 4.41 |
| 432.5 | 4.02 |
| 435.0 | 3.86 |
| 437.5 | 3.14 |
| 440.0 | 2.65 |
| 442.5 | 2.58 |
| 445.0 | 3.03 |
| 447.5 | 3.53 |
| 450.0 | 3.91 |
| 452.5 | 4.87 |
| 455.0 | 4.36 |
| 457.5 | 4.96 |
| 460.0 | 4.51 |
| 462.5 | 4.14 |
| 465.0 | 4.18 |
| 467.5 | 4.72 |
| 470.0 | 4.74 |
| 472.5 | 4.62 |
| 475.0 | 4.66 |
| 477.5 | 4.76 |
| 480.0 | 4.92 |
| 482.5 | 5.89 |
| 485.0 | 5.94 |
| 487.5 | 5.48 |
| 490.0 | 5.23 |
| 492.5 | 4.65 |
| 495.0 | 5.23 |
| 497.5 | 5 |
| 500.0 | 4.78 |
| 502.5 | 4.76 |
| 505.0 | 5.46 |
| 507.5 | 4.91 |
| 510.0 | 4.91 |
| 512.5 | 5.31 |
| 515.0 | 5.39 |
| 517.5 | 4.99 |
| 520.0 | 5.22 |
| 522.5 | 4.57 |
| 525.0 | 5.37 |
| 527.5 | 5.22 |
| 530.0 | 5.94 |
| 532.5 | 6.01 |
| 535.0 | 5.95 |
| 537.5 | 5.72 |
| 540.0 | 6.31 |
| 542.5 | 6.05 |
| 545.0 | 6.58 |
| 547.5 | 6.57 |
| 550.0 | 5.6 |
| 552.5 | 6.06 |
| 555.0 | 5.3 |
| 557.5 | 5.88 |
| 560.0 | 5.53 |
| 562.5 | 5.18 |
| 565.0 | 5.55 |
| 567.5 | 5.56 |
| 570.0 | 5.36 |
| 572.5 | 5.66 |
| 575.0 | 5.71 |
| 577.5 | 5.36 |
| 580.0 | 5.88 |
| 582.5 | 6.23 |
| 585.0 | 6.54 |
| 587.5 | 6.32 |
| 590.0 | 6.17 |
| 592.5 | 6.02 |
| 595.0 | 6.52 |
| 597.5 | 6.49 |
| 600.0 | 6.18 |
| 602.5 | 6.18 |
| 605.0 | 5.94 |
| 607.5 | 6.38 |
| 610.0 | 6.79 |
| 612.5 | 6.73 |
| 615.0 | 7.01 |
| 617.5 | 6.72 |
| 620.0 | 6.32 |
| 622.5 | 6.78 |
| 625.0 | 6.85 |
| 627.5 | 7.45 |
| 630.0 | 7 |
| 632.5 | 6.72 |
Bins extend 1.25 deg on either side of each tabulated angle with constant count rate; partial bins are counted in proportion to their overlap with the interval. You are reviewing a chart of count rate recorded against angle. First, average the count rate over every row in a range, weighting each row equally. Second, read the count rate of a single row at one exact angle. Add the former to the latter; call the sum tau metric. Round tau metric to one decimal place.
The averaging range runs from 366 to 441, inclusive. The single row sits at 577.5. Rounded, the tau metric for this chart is 9.5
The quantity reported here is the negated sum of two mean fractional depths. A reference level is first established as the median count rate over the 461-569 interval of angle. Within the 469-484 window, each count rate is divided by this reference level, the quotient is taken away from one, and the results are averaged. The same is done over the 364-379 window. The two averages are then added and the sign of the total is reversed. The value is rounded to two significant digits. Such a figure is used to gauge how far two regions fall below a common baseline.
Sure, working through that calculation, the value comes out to -0.24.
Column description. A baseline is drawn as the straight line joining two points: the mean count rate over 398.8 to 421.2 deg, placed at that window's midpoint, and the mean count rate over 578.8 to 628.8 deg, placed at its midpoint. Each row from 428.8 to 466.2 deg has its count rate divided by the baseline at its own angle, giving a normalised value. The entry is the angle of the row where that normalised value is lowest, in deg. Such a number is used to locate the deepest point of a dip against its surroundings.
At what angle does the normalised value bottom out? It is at 442.5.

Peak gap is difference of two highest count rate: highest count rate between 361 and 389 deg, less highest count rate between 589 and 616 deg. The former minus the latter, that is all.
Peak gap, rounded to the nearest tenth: -2.0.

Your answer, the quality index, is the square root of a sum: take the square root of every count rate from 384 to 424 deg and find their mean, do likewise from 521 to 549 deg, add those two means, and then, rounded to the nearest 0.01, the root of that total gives 2.11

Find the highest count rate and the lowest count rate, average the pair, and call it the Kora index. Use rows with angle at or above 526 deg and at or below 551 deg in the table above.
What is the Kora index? 5.9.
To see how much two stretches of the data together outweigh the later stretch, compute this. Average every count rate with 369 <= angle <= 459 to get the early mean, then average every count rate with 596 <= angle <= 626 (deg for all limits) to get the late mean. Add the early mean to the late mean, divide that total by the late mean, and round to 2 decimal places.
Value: 1.63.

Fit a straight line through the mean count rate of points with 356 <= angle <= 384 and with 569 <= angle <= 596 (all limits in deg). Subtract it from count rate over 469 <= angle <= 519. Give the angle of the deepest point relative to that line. 492.5 deg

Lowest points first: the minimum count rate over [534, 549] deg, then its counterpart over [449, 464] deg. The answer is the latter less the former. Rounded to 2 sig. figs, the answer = -1.8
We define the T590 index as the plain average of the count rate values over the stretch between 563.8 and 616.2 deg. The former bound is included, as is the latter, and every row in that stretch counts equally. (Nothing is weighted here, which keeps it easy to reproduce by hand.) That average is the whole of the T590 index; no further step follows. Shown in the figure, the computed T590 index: 6.1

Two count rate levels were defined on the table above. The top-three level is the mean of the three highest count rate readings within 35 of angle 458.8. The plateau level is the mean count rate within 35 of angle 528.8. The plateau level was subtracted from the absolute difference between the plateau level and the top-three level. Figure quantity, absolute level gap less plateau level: -5.22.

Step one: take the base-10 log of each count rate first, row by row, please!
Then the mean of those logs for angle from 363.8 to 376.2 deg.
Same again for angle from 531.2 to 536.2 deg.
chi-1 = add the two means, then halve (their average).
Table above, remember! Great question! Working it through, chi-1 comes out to 0.710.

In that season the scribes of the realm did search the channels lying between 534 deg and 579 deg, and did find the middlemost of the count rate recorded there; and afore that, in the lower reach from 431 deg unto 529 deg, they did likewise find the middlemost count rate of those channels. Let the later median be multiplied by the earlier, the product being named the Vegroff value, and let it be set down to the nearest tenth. 27.1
